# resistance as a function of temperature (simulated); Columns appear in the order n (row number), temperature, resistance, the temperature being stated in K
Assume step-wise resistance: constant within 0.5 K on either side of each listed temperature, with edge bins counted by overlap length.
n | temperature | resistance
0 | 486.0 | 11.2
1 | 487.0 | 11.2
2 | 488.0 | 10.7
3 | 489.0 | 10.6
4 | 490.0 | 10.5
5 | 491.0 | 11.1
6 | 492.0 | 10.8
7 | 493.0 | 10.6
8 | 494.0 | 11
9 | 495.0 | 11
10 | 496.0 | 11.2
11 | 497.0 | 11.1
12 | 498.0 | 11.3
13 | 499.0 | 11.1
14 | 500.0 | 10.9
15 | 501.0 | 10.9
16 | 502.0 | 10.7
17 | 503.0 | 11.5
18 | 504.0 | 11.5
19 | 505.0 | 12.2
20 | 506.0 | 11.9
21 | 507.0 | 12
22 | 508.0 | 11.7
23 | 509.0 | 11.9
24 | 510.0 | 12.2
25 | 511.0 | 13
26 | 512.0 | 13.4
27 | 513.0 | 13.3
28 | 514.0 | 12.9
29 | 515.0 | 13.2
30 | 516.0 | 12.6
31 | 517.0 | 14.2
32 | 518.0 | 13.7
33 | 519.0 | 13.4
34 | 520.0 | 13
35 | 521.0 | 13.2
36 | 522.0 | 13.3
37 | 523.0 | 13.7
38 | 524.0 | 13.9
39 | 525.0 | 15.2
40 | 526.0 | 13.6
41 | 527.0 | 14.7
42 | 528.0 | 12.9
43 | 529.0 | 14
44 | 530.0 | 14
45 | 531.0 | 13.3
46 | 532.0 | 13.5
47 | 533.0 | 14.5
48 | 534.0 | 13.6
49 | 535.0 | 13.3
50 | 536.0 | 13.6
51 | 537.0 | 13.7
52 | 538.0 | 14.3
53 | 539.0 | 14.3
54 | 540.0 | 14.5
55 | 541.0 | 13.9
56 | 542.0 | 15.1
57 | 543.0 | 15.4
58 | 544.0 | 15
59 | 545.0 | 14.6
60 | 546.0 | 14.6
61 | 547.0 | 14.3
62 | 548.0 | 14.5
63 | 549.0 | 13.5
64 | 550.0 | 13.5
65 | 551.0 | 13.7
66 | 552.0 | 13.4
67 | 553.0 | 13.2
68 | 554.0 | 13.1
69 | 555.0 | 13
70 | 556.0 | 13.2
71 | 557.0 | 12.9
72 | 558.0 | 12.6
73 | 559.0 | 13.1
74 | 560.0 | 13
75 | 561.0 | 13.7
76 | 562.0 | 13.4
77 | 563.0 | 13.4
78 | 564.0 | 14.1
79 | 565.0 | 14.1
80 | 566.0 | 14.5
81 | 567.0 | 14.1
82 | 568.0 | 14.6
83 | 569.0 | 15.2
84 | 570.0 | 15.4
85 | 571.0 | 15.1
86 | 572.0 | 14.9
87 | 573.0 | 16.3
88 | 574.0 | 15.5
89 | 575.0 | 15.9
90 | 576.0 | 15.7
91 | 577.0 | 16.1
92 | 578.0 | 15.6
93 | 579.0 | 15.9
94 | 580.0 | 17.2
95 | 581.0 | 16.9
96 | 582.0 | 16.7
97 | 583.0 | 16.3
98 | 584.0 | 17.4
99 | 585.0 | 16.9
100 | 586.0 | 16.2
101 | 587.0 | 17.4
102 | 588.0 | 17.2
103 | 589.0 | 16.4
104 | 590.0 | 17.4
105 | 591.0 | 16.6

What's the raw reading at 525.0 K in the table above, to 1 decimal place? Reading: 15.2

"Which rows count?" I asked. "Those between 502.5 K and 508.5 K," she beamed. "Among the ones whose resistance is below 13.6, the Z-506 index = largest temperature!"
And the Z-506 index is 508.0 K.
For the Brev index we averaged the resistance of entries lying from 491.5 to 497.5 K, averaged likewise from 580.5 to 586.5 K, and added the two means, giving 27.7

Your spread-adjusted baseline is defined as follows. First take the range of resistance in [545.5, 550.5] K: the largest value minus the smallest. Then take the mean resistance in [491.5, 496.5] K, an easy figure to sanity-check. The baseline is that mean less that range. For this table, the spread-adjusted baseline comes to 9.8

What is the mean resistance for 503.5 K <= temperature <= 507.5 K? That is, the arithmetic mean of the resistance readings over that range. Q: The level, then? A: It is 11.9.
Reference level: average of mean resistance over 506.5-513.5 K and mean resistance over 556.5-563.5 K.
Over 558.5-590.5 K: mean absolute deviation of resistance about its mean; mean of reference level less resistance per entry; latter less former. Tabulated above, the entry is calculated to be -3.8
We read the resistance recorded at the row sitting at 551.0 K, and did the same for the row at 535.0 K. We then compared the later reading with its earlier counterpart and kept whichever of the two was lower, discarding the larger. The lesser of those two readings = 13.3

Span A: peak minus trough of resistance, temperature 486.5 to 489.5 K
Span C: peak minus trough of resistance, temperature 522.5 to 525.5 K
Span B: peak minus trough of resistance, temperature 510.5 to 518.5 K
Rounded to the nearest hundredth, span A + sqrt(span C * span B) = 2.15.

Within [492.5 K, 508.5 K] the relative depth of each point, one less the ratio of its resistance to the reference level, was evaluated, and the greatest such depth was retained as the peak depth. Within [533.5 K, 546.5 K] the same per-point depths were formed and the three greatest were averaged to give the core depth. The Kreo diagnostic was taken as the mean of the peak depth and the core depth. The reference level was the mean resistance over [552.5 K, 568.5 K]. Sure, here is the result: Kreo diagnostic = 0.11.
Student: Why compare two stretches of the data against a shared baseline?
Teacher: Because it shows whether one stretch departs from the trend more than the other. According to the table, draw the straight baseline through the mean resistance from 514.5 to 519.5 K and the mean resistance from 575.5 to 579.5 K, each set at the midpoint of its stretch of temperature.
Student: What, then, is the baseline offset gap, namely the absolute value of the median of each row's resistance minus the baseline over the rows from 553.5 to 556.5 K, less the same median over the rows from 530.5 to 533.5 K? 1.3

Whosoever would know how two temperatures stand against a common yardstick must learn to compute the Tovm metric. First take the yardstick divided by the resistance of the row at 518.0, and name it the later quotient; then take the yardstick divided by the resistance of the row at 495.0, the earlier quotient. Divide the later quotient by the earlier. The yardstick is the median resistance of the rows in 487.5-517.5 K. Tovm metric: 0.80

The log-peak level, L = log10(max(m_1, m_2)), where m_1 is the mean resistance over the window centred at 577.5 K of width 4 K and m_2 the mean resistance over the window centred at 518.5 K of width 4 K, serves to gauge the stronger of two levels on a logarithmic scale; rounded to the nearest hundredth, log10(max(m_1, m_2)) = 1.20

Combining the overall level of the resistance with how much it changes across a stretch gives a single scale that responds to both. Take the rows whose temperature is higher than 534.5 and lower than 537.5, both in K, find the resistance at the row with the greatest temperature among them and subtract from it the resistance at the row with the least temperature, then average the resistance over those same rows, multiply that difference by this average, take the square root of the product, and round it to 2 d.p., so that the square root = 2.33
